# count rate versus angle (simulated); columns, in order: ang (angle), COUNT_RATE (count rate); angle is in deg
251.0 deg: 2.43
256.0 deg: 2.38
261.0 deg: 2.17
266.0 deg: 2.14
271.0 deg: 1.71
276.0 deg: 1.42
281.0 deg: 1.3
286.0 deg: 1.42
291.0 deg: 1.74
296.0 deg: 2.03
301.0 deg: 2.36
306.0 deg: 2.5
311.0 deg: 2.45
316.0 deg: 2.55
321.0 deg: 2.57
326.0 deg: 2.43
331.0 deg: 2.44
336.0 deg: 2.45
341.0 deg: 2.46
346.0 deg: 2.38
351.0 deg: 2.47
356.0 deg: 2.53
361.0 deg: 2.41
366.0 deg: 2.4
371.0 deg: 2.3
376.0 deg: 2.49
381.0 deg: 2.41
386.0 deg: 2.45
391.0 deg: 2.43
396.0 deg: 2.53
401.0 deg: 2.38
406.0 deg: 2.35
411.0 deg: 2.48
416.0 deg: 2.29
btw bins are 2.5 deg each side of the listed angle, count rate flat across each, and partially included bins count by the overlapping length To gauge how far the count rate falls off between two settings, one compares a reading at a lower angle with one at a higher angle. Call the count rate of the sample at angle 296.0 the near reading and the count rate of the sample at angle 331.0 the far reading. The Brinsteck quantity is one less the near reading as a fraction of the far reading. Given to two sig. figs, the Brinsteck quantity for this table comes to 0.17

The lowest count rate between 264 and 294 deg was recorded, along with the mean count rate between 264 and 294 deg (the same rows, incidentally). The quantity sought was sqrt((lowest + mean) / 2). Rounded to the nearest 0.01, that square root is 1.21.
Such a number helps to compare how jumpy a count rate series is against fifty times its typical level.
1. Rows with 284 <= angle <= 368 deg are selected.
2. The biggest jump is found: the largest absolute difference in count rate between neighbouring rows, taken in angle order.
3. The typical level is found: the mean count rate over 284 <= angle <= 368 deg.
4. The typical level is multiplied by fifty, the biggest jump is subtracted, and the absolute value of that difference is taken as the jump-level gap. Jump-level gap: 116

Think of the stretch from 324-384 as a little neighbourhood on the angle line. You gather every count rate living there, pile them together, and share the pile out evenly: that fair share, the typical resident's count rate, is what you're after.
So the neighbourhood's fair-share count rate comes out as 2.43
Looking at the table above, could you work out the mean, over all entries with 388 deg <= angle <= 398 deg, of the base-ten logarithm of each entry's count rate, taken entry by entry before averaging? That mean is 0.394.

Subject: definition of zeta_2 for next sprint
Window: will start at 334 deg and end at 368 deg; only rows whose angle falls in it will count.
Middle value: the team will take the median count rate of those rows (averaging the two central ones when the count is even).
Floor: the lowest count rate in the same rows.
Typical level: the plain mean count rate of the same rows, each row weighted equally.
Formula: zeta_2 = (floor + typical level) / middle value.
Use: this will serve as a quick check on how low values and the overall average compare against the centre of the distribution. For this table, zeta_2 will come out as 1.97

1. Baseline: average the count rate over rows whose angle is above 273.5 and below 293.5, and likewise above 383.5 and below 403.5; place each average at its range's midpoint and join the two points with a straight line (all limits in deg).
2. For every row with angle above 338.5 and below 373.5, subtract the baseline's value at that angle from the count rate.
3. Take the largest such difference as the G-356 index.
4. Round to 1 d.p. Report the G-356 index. 0.5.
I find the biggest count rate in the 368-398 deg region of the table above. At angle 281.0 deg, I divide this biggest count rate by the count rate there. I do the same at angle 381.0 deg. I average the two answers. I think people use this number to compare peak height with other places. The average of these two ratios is 1.50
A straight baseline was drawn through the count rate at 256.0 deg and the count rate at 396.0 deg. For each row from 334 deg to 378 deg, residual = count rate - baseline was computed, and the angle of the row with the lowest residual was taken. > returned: 371.0 deg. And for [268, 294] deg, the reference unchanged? 281.0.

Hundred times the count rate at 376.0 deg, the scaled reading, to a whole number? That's 249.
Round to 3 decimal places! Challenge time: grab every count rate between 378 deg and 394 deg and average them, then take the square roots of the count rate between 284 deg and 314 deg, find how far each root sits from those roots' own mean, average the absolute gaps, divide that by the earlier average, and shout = 0.051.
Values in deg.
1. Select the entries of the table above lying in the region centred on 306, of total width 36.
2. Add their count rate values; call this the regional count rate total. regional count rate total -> 16.2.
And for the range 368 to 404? 17.0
